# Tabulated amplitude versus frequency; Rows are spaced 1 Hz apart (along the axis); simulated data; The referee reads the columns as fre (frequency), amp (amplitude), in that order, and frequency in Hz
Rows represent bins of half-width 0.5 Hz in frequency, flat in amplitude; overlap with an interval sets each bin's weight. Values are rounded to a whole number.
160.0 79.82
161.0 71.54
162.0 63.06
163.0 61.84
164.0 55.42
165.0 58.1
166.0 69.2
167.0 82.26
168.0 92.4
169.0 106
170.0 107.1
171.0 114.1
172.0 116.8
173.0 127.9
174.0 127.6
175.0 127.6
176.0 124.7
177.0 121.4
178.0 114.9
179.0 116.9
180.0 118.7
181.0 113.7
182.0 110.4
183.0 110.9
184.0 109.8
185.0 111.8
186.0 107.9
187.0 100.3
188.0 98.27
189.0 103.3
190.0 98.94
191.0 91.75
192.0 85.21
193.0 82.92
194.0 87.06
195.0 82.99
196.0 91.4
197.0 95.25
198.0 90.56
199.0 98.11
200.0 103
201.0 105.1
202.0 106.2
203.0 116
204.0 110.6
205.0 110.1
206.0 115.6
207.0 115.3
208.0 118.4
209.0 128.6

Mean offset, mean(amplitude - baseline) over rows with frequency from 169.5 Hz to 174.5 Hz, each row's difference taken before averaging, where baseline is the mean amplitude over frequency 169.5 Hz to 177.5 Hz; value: -2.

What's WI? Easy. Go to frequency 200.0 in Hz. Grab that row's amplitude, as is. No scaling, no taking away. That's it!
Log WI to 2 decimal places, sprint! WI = 103.00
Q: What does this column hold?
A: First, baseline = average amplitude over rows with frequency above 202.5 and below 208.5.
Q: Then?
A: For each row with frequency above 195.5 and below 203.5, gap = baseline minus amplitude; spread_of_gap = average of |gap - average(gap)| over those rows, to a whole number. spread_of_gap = 7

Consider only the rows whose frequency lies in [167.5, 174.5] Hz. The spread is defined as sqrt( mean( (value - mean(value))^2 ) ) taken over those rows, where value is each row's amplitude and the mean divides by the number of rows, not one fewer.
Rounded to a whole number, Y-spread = 12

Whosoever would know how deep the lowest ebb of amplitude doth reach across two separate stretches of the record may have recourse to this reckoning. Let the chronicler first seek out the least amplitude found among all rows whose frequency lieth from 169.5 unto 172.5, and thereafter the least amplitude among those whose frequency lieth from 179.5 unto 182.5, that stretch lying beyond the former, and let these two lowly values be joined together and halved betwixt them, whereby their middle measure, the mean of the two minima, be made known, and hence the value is 109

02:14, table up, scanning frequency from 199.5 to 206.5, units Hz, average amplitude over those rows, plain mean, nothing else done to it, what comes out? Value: 110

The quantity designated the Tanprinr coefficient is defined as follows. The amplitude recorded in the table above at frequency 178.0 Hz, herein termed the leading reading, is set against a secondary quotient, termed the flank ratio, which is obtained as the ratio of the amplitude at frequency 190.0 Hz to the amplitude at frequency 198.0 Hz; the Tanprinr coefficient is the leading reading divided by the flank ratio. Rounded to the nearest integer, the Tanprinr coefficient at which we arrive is 105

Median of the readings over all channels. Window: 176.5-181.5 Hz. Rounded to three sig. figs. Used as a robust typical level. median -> 117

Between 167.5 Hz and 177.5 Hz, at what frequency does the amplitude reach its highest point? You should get 173.0 Hz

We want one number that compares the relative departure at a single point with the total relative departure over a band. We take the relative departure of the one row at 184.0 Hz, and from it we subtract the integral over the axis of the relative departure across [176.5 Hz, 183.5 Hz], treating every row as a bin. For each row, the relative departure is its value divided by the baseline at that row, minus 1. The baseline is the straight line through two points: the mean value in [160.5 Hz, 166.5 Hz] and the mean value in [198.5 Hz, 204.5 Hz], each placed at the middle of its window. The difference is -2.6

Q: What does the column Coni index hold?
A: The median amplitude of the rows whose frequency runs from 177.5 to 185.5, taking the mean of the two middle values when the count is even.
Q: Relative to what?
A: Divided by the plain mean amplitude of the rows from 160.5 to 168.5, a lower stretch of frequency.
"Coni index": 1.6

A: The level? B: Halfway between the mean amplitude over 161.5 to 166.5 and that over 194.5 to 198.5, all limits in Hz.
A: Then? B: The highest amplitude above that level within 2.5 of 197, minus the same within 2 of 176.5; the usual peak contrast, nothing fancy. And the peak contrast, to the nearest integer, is -29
